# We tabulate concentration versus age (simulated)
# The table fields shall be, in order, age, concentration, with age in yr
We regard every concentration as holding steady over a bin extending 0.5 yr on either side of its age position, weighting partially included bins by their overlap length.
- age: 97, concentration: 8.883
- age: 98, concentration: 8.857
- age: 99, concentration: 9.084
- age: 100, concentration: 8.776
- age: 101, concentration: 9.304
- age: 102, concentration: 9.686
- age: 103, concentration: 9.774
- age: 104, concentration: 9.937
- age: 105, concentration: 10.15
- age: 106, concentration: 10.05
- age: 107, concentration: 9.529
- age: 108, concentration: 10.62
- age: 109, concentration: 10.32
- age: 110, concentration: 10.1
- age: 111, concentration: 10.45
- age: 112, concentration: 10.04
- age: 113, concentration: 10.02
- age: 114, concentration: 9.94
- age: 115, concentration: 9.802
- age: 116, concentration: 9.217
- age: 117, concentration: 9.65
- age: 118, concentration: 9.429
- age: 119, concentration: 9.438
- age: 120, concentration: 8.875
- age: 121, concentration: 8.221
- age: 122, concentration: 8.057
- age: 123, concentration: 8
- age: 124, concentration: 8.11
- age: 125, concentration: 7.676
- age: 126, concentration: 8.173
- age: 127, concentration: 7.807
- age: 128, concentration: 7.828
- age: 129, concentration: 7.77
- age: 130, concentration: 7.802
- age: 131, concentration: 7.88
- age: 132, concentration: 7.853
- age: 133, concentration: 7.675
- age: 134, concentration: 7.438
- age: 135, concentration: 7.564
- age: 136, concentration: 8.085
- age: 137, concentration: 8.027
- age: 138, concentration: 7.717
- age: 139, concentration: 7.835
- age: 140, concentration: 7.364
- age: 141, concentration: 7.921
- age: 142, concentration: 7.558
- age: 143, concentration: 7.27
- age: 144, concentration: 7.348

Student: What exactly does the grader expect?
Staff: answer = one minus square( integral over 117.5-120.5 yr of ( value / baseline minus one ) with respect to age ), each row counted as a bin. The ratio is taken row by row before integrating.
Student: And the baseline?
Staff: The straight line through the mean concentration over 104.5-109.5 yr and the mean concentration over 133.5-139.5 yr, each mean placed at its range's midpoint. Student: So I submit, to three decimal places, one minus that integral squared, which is 0.999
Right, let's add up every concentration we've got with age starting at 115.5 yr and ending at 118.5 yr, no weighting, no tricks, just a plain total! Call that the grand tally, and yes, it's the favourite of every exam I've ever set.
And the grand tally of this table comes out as 28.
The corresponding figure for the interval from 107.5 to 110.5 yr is 31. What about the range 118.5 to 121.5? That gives 27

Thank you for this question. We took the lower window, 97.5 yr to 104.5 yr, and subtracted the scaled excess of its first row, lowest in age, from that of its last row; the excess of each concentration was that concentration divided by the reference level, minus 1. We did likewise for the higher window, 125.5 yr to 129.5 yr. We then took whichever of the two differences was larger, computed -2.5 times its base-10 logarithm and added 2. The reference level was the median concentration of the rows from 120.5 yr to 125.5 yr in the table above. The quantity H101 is 4.2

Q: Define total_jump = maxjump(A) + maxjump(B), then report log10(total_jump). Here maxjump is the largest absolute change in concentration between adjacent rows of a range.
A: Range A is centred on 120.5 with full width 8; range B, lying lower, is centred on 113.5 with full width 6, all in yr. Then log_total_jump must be 0.093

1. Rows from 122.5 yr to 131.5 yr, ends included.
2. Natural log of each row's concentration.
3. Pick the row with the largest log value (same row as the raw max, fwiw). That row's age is 126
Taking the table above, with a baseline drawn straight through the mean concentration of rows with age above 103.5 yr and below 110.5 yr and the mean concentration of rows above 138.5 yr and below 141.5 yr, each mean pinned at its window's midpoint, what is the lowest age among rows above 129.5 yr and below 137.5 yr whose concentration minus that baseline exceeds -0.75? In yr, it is 130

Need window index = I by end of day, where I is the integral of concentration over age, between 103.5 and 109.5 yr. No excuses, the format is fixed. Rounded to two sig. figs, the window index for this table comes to 61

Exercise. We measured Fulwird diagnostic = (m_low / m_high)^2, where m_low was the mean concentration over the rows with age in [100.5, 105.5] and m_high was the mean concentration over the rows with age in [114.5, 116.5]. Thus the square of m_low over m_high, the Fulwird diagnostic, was 1.06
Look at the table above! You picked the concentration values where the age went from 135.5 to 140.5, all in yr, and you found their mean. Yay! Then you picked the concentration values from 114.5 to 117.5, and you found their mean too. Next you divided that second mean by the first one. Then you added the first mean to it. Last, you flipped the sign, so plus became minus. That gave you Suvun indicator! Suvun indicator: -9.0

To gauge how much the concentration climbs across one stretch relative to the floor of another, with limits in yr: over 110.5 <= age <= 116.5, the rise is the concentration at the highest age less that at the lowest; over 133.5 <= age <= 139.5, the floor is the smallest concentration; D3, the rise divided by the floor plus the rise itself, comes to -1.4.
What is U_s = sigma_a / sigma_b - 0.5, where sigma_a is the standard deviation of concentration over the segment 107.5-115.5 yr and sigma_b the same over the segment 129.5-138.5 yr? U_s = 0.8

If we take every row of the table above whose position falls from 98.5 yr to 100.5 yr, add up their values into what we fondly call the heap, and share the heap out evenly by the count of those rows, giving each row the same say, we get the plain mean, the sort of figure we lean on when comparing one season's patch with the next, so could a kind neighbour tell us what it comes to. 8.9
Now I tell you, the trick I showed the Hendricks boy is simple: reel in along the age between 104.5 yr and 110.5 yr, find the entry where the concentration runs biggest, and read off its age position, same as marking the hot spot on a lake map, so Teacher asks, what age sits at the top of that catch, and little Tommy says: 108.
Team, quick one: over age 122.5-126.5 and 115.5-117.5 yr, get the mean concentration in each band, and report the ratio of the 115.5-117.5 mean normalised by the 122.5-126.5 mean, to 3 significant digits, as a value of 1.18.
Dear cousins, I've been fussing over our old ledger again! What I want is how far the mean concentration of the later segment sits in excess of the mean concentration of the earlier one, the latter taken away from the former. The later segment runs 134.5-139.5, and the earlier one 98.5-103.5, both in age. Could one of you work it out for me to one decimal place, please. -1.5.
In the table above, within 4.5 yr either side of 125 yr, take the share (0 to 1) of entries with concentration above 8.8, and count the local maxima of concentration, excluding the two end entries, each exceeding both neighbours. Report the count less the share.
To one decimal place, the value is 3.0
